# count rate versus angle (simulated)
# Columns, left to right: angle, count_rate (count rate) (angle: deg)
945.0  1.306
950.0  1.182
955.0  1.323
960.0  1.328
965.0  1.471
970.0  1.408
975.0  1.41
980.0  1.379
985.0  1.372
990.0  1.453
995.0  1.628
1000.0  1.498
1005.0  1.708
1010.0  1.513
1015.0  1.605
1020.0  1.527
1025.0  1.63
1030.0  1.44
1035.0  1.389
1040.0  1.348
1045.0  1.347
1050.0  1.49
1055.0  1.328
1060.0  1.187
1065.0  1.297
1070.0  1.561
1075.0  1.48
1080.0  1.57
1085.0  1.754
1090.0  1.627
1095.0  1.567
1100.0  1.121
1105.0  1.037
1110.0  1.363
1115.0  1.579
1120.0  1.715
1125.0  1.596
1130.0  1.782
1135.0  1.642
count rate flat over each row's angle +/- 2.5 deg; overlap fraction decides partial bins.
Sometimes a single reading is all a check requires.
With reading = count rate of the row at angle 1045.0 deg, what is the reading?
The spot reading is 1.347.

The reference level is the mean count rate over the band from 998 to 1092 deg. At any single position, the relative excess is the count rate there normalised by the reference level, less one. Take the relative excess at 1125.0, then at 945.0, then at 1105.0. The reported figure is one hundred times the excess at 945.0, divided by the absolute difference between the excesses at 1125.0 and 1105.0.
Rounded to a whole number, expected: -33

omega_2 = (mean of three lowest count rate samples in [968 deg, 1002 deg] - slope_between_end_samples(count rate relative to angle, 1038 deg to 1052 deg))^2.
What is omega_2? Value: 1.88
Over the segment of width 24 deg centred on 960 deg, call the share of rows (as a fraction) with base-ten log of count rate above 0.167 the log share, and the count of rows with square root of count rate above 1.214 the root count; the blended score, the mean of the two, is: 0.1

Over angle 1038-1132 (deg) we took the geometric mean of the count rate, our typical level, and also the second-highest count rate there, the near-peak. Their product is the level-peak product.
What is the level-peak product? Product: 2.54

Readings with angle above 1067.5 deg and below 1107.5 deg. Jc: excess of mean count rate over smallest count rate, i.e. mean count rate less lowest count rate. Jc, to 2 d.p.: 0.43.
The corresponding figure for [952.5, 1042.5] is 0.15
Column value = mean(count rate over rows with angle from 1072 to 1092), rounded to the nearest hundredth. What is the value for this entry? 1.61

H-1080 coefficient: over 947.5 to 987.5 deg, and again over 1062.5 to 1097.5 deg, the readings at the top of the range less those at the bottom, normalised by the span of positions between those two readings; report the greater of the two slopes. 0.009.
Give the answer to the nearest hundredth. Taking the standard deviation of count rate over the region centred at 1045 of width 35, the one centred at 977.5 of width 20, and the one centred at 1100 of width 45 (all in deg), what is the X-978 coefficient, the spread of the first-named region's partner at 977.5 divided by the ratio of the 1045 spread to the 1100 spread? 0.05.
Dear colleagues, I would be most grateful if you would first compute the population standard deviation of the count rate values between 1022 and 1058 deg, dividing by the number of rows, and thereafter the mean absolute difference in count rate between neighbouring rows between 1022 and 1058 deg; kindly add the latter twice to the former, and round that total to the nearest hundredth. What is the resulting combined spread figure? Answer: 0.30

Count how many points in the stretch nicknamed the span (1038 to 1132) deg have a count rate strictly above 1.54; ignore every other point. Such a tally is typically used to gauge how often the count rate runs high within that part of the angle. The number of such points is 9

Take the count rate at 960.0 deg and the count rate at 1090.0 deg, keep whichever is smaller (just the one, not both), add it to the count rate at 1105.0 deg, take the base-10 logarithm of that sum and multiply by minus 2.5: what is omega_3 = -0.93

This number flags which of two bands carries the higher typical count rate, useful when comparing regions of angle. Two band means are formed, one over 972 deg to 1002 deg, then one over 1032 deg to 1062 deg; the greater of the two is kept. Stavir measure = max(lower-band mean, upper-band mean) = 1.46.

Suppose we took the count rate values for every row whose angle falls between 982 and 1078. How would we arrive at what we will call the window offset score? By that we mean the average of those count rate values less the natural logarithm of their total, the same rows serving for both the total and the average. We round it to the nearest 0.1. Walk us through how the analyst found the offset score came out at -1.9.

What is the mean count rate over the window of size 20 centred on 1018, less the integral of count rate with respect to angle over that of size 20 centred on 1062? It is -25.3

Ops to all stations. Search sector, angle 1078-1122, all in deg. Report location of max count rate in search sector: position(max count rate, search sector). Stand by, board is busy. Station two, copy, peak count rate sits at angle 1085.0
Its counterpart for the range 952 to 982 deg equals 965.0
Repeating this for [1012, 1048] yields 1025.0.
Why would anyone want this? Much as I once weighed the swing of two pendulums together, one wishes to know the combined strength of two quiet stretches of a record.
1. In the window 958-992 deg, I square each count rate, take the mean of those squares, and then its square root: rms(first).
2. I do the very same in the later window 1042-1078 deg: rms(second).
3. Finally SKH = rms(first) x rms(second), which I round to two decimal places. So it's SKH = 1.95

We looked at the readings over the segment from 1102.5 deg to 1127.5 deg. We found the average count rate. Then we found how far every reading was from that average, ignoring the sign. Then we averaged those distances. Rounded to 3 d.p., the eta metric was 0.206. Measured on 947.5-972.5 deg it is 0.078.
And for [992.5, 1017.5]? 0.068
